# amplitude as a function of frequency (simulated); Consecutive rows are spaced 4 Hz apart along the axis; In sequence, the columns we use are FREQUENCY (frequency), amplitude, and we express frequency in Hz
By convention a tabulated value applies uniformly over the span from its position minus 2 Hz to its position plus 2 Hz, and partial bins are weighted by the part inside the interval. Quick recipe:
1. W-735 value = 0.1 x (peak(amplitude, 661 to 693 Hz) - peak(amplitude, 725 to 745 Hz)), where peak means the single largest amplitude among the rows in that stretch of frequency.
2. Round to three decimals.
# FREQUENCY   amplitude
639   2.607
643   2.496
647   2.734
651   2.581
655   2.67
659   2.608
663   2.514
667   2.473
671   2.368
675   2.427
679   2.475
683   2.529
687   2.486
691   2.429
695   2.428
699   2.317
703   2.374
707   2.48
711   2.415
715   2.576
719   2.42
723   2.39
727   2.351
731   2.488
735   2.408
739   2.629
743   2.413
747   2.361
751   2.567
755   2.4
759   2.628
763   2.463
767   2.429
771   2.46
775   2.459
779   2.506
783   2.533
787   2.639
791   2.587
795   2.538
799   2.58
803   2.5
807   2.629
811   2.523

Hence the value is -0.010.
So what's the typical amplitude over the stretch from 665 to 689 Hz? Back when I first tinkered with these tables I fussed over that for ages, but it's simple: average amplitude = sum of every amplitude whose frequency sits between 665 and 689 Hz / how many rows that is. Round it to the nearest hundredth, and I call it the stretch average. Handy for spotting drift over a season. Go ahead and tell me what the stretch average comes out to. 2.46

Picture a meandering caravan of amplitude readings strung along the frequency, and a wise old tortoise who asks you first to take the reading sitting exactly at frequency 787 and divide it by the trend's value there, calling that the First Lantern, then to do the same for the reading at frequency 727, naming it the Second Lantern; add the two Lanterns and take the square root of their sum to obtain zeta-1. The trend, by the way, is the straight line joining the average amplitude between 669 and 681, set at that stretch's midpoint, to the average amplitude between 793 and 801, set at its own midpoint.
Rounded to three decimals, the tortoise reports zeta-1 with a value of 1.408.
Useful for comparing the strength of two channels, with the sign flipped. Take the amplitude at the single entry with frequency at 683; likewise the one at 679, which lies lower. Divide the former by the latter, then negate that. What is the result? -1.02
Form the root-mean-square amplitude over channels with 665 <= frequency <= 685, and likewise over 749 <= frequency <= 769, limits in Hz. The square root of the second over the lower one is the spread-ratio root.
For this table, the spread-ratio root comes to 1.01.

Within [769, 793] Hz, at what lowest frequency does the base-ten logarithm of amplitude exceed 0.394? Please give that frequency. 779 Hz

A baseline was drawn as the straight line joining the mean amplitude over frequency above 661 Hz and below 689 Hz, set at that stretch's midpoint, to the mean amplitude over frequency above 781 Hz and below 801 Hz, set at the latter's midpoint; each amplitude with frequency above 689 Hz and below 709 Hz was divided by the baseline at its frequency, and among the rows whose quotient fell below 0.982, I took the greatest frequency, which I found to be 703 Hz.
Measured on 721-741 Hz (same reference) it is 735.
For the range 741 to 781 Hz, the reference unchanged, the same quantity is 779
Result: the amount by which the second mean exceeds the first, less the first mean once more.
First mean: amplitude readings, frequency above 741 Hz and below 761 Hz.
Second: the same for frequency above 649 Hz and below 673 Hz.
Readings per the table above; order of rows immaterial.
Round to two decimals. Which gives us -2.41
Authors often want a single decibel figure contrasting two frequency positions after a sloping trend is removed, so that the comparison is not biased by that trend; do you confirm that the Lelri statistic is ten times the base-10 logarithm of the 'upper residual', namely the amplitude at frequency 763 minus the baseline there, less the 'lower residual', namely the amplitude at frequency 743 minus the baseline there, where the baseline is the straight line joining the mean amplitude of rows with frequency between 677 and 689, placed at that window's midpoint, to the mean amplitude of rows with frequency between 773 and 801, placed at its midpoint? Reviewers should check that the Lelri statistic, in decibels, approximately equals -14.0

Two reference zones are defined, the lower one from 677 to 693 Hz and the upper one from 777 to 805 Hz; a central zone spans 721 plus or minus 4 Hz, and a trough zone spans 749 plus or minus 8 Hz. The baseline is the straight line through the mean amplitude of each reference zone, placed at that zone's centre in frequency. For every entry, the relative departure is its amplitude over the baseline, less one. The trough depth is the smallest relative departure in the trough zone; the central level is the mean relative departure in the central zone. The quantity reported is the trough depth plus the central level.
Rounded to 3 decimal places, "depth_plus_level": -0.104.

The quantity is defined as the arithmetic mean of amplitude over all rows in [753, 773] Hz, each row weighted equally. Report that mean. 2.48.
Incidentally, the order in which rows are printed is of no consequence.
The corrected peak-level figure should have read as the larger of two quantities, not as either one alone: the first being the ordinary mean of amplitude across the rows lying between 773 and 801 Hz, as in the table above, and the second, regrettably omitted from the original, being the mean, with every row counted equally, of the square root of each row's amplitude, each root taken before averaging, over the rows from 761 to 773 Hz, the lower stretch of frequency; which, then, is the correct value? 2.55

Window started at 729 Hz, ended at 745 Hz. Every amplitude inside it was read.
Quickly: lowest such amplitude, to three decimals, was 2.408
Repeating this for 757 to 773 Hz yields 2.429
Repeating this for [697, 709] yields 2.317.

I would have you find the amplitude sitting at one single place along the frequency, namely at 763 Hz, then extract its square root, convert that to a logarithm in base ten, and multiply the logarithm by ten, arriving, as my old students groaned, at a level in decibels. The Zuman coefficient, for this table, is 1.96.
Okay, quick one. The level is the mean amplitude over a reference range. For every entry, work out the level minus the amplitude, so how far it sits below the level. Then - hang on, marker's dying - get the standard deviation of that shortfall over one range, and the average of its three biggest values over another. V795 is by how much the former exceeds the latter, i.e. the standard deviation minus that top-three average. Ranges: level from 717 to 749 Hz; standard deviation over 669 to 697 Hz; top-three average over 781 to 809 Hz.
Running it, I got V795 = 0.14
